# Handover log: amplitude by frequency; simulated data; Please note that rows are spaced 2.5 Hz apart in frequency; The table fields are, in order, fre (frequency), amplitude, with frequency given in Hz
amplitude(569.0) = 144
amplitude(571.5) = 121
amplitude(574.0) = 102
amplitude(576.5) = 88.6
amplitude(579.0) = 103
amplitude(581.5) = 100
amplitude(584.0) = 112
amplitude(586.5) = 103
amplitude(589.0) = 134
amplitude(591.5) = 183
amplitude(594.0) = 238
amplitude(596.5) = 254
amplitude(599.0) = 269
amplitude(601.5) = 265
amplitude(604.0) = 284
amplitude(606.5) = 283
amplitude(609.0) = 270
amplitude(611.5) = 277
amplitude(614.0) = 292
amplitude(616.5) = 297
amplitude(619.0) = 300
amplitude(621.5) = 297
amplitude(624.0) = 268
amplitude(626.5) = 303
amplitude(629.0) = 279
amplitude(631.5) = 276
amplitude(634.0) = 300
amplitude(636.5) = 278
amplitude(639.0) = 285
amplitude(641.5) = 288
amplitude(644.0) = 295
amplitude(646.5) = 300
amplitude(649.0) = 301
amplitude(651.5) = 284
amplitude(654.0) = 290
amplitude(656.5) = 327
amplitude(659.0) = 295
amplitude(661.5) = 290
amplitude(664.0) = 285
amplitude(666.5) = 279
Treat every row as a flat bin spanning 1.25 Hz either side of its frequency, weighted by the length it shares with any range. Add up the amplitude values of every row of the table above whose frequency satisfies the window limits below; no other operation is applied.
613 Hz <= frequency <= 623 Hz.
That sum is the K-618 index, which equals 1186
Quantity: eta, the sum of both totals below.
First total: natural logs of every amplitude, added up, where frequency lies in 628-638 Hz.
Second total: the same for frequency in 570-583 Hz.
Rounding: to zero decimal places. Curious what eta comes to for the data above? 46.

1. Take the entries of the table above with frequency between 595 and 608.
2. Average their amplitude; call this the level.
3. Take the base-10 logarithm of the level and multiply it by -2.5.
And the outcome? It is -6.08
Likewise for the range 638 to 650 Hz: -6.17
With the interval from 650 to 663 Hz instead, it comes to -6.18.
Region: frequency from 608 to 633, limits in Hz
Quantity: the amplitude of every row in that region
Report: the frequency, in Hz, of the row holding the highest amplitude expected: 626.5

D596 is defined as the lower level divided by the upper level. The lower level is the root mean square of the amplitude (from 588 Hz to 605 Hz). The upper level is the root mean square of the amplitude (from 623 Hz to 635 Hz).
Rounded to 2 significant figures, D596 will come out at 0.83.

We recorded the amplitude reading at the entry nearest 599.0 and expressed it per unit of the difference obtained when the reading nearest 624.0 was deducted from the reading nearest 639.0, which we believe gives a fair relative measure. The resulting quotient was 16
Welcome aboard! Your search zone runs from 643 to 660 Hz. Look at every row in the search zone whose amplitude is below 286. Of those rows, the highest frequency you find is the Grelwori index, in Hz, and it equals 651.5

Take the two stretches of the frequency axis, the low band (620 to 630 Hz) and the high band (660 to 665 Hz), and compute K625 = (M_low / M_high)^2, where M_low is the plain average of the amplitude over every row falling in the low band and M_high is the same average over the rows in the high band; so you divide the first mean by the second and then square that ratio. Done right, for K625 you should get 1.0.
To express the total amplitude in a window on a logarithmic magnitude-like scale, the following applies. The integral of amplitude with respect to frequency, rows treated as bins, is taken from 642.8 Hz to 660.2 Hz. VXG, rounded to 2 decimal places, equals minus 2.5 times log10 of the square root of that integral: -4.65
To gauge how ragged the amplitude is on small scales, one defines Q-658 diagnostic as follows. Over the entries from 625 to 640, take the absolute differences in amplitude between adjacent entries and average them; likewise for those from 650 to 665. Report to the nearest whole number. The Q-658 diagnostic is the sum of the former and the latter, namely 33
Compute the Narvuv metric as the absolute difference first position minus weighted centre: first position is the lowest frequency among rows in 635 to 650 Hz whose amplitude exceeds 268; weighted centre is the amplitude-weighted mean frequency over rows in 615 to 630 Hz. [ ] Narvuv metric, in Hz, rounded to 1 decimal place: 13.8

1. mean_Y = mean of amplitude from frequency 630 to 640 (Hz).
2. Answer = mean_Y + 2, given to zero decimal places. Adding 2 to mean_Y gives 287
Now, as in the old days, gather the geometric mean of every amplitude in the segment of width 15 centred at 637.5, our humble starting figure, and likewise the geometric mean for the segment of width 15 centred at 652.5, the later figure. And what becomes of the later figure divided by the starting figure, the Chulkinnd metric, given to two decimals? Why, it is 1.04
